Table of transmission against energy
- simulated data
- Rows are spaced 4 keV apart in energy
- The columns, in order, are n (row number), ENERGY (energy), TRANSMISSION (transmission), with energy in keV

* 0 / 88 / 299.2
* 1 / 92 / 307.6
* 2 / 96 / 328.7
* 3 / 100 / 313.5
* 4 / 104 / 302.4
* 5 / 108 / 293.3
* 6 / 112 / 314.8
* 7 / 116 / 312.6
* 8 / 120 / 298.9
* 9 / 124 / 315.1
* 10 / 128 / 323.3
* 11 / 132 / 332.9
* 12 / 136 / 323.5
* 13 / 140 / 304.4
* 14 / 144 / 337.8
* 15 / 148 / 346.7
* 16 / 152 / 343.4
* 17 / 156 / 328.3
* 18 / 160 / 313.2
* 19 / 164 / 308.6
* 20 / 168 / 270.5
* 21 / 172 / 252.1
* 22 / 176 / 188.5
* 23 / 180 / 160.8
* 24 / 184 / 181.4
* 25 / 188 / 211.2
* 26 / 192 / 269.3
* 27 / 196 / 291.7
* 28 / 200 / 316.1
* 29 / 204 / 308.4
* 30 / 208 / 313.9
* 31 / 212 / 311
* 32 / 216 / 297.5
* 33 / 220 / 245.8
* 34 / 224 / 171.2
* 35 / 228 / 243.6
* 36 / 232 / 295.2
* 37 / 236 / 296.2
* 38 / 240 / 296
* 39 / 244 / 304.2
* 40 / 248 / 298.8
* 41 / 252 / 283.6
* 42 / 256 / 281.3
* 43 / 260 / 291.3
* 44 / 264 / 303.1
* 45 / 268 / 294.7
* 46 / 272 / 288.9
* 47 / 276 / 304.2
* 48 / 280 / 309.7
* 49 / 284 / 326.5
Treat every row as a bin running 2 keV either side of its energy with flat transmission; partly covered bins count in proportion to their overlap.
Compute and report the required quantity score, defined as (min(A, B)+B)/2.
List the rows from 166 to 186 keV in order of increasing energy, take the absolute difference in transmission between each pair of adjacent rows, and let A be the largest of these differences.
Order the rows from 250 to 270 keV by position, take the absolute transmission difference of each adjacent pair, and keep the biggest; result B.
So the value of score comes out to 12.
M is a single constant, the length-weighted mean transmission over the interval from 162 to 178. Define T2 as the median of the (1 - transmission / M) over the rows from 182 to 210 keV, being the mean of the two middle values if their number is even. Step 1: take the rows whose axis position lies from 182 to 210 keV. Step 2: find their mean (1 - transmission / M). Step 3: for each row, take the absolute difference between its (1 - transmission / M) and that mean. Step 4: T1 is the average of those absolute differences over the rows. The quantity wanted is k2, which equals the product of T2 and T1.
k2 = -0.024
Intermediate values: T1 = 0.17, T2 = -0.144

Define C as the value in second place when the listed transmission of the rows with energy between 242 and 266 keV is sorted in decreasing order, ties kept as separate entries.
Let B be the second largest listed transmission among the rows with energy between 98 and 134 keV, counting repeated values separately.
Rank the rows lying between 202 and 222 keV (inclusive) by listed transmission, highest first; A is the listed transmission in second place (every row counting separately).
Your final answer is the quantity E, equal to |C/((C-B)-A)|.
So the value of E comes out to 0.92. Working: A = 311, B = 323.3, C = 303.1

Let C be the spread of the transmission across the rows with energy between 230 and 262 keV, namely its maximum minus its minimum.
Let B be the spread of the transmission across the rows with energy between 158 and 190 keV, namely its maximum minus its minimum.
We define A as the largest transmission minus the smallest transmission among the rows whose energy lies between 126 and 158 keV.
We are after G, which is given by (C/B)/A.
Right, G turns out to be 0.004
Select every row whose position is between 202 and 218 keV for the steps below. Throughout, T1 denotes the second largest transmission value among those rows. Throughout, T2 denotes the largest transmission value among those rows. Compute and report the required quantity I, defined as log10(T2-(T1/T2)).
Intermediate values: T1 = 311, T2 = 313.9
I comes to 2.50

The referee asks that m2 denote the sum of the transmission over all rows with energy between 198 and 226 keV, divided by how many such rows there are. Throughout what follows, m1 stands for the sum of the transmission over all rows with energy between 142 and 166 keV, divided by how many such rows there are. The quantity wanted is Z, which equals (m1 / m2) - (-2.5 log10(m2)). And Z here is 7.30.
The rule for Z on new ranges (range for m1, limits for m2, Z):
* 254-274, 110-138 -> 7.17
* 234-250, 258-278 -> 7.19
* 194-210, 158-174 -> 7.22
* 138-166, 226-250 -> 7.28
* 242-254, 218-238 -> 7.18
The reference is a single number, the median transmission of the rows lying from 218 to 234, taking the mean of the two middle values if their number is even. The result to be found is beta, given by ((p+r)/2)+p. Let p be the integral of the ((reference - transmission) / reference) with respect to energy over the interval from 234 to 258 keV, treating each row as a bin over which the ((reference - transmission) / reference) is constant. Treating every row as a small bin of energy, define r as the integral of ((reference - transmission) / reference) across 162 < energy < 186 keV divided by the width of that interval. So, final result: -7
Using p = -5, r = 0.07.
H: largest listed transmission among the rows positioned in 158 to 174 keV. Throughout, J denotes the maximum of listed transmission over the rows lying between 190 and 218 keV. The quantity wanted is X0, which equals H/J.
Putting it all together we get 0.99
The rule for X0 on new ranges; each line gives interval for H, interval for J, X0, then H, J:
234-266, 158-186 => 0.97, 304.2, 313.2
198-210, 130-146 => 0.94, 316.1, 337.8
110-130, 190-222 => 1.02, 323.3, 316.1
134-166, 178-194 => 1.29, 346.7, 269.3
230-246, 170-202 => 0.96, 304.2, 316.1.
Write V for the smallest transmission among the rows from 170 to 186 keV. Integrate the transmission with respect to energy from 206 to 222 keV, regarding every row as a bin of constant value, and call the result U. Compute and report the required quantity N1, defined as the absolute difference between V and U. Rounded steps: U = 4673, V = 160.8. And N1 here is 4512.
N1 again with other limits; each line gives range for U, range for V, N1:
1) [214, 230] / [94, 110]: 3539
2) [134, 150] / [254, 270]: 4968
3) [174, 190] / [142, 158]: 2639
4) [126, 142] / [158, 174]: 4884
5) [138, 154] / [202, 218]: 5032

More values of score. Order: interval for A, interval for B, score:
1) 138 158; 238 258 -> 15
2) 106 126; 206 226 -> 48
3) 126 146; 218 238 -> 54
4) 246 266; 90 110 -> 18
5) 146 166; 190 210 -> 20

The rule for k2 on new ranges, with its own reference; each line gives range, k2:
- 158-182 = -0.005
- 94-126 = -0.008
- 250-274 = -0.003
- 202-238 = -0.024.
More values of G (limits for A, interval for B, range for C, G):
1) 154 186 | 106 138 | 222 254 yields 0.020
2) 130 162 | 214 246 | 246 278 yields 0.004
